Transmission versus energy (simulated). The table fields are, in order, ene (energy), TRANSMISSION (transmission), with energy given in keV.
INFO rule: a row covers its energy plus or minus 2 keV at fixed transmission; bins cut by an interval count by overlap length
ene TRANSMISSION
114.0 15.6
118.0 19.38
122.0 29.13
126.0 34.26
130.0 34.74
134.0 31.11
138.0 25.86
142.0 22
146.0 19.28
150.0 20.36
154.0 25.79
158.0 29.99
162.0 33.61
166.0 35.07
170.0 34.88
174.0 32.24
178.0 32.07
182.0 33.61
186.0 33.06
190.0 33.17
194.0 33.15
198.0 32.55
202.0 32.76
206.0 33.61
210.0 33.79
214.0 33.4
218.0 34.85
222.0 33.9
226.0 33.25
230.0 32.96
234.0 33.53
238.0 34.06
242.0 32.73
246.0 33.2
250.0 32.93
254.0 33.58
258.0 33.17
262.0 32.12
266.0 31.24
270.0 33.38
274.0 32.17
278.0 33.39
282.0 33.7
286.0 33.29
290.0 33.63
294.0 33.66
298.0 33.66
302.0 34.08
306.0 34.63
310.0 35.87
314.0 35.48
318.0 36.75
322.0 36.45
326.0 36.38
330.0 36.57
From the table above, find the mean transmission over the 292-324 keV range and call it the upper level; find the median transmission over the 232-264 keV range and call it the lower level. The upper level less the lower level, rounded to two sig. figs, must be 1.9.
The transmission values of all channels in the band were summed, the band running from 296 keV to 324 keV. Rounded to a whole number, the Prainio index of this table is 247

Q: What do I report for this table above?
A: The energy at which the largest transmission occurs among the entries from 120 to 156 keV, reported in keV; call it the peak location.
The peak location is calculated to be 130.0 keV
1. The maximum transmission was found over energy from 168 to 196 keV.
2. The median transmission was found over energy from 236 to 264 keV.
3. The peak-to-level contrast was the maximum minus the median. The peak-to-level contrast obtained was 1.7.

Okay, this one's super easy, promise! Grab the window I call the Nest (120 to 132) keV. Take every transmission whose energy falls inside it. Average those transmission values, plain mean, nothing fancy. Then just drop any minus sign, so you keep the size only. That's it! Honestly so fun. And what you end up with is 32.7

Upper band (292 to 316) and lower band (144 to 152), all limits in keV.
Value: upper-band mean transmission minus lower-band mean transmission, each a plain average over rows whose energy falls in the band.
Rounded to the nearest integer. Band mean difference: 15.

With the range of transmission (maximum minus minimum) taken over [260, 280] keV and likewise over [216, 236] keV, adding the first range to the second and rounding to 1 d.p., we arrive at 4.0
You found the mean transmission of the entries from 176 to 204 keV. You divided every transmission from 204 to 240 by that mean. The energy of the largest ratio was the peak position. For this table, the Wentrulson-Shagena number 218.0 keV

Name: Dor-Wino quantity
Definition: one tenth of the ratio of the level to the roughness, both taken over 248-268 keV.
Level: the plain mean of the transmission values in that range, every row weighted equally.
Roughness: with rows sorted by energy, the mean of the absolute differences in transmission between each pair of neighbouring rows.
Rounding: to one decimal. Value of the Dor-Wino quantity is 4.4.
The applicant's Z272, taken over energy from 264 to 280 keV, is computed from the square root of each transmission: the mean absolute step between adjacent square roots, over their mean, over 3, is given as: 0.0078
